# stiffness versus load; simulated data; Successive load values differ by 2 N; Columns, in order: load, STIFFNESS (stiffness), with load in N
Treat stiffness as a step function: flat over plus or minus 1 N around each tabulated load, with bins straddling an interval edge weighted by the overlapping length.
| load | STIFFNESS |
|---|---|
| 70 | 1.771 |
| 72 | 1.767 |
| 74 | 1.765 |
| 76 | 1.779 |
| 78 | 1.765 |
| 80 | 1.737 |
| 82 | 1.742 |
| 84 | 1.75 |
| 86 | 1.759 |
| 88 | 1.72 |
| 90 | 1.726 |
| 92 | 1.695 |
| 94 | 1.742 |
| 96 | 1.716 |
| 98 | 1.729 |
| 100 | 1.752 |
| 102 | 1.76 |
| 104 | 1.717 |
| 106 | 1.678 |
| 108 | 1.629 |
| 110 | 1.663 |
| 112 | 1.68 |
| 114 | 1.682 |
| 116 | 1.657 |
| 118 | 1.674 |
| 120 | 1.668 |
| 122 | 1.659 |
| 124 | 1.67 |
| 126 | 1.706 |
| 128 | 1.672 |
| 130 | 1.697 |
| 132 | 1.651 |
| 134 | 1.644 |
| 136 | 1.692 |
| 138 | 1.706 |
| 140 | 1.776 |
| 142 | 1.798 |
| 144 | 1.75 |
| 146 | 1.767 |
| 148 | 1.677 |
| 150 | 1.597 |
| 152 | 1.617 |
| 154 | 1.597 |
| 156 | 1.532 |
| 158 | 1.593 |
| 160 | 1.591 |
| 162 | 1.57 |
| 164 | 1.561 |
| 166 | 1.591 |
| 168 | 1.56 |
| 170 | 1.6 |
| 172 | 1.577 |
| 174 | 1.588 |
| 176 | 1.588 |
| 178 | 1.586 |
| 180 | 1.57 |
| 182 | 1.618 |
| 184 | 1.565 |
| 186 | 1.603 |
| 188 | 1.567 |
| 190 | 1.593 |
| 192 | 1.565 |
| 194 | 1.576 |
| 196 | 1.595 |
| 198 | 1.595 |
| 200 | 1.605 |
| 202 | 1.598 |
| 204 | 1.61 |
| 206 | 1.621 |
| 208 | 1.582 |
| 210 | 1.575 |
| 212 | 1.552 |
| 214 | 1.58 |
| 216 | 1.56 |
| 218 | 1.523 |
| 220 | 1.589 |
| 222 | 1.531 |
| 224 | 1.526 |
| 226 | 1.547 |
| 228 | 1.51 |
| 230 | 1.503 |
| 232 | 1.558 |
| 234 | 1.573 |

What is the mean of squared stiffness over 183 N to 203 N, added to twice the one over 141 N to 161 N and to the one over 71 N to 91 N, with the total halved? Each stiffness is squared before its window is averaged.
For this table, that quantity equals 5.53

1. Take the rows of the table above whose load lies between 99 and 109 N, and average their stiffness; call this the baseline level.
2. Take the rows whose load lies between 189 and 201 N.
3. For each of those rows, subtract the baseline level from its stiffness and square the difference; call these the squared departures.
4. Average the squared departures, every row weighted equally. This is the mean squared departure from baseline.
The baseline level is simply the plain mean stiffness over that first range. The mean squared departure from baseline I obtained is 0.014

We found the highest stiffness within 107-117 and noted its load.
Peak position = 114 N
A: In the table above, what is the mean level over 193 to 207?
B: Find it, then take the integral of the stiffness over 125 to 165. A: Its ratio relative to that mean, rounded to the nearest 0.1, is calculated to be 41.5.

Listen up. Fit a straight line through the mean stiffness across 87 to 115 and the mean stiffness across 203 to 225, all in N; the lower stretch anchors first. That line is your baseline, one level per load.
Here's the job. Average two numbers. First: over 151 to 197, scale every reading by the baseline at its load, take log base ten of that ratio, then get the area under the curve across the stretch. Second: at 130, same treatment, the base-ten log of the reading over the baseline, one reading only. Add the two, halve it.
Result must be -0.21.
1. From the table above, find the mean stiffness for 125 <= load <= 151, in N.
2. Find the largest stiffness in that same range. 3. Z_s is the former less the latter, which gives -0.10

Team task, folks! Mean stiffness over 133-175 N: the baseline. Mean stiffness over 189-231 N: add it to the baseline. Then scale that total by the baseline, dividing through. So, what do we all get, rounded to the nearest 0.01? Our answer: 1.96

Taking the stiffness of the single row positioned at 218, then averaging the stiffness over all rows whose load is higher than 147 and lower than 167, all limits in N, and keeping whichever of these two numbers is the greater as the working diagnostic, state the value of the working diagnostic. 1.59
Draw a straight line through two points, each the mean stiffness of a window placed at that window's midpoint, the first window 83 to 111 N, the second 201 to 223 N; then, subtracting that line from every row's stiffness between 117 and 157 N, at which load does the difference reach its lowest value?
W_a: 156 N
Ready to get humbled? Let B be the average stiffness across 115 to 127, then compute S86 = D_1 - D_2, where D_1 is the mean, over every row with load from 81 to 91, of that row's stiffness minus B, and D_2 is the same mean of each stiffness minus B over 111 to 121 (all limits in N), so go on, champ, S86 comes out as 0.07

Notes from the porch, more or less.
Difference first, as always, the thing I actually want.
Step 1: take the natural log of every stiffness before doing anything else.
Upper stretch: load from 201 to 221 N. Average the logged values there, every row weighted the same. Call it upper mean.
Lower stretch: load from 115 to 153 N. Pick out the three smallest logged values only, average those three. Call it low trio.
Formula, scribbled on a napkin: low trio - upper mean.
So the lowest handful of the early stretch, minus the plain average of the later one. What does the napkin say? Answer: 0.025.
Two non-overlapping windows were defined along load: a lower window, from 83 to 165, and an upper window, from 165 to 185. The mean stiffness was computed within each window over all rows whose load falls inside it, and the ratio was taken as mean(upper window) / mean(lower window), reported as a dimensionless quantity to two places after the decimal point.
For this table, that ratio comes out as 0.94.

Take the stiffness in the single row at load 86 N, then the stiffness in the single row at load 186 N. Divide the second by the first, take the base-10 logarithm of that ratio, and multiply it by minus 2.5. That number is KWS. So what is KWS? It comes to 0.10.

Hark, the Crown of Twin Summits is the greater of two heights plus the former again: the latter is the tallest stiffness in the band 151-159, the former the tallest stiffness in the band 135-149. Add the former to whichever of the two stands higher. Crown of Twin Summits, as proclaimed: 3.60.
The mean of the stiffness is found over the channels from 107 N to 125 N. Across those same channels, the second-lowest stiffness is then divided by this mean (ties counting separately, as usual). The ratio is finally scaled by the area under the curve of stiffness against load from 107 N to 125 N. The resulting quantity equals 30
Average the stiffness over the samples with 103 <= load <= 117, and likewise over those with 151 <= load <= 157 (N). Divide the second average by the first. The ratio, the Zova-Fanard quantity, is 0.95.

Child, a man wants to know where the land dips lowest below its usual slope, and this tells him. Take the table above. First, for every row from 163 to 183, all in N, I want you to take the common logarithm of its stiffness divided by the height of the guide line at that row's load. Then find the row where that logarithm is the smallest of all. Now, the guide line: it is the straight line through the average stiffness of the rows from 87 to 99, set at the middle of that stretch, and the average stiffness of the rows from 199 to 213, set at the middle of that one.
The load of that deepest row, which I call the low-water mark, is 164 N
